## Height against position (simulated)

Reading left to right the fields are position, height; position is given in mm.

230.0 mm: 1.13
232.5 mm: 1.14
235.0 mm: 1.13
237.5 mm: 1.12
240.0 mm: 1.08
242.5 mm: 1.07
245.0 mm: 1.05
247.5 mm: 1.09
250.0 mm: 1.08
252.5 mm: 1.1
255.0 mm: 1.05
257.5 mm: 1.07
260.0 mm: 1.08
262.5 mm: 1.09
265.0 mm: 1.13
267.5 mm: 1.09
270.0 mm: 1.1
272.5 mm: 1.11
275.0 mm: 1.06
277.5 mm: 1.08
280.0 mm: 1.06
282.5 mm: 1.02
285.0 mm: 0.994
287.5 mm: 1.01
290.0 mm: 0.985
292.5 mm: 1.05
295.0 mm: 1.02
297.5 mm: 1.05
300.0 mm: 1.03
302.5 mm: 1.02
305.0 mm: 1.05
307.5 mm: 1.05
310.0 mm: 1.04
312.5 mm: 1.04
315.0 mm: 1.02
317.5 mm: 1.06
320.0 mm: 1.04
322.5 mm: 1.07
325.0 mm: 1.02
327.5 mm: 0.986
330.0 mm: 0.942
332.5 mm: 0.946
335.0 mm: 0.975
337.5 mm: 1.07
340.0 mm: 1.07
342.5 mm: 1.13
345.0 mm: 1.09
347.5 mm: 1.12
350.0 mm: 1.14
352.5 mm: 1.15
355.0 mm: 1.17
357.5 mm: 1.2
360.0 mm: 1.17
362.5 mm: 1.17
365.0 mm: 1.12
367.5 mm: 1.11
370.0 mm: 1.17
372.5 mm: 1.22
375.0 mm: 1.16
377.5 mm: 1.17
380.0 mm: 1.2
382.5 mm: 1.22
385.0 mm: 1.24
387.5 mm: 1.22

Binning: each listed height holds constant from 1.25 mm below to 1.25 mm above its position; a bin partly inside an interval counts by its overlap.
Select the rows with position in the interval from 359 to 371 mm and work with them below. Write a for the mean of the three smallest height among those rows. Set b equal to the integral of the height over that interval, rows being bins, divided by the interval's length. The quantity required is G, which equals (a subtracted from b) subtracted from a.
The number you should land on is 1.12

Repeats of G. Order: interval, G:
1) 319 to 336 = 0.91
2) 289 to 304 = 0.99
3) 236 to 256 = 1.03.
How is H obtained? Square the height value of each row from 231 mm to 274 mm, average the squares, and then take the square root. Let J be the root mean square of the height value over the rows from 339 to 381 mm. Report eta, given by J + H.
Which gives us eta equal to 2.24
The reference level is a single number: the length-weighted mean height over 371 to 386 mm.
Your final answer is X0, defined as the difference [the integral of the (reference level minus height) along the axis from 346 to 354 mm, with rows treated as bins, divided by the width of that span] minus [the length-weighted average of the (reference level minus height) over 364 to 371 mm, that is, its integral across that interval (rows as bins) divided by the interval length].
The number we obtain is 0.00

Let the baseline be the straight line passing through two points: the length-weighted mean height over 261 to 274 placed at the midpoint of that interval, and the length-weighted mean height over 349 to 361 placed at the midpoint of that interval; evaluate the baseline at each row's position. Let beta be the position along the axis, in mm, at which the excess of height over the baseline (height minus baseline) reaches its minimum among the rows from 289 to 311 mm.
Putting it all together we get 290.0 mm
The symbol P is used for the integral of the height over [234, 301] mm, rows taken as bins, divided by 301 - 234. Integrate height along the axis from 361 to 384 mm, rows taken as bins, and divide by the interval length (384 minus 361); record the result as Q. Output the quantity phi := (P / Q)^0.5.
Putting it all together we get 0.95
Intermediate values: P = 1.07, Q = 1.17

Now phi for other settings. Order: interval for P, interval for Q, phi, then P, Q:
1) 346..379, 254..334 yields 1.05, 1.16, 1.04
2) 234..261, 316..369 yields 1.00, 1.08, 1.08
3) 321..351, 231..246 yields 0.98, 1.05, 1.10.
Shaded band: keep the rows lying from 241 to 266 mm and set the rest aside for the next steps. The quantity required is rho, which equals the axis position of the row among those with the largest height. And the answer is 265.0 mm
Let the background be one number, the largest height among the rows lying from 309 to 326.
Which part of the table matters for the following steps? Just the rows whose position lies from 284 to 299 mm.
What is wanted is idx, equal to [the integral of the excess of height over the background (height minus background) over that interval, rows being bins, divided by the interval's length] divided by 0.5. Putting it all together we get -0.10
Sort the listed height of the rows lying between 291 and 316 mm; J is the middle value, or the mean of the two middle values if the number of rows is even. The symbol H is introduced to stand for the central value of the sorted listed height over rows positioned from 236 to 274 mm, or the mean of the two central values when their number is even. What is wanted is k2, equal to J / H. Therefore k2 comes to 0.95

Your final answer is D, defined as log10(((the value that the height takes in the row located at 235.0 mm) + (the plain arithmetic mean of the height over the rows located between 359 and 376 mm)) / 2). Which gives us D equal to 0.059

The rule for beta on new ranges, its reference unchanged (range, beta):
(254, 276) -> 275.0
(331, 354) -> 332.5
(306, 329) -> 327.5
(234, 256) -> 255.0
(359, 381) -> 367.5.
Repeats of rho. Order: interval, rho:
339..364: 357.5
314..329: 322.5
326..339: 337.5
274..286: 277.5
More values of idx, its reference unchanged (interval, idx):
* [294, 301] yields -0.07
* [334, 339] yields -0.09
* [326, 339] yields -0.17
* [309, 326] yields -0.06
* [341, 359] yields 0.14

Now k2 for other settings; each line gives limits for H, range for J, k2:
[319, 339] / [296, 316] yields 1.04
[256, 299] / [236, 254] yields 1.02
